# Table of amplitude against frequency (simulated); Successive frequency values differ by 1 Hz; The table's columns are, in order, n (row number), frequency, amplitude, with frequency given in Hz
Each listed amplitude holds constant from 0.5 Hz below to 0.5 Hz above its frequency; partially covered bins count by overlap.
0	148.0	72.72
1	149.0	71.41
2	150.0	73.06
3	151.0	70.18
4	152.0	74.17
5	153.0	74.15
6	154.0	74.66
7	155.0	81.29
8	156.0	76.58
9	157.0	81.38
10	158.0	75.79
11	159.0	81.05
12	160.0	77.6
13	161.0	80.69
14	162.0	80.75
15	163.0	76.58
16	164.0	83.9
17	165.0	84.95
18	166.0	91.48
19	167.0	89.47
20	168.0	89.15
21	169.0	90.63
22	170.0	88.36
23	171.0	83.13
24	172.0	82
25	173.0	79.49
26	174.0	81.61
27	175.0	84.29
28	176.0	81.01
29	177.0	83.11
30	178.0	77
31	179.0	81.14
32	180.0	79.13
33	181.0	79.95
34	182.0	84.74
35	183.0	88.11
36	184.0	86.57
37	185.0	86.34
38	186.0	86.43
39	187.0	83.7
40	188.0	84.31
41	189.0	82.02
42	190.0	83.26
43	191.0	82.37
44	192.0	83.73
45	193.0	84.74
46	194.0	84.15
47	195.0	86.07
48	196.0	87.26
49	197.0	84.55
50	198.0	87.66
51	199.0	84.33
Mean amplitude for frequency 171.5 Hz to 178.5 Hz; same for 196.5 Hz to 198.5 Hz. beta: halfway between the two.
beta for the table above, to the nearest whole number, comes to 84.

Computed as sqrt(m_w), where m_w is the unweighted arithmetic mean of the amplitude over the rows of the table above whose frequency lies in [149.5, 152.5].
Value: 8.51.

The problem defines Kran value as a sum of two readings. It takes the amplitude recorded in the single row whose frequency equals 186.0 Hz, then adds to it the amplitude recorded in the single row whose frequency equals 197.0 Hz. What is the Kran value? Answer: 171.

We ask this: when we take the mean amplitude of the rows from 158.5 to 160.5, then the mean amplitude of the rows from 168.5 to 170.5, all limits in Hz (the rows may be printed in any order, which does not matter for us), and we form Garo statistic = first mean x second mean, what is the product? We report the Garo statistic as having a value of 7099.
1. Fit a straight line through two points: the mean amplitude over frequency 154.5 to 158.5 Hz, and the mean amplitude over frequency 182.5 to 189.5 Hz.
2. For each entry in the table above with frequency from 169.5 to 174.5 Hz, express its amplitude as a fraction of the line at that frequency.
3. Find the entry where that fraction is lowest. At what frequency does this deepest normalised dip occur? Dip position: 173.0 Hz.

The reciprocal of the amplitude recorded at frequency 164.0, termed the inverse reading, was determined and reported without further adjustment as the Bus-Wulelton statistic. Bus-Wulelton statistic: 0.0119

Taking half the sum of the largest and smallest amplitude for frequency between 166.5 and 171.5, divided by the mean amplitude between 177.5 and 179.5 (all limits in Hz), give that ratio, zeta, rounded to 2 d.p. 1.10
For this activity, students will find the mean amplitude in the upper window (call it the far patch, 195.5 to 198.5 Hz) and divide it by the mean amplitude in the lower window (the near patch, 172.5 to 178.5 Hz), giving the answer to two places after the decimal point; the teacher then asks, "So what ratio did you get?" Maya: 1.07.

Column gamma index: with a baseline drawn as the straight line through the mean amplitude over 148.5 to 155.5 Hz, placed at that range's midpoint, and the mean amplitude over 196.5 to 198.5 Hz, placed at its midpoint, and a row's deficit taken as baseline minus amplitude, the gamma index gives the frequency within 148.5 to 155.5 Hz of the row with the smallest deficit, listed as 155.0 Hz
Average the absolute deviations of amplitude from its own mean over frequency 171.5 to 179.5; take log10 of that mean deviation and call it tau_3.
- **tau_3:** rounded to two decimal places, 0.19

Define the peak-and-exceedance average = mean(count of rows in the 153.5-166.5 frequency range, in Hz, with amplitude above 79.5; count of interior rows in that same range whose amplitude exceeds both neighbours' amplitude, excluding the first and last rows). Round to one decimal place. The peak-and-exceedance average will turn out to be 6.0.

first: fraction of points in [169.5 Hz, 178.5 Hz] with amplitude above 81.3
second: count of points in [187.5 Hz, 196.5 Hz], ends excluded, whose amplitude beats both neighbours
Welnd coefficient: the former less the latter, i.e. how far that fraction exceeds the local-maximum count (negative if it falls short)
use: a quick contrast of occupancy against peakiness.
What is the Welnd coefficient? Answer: -1.33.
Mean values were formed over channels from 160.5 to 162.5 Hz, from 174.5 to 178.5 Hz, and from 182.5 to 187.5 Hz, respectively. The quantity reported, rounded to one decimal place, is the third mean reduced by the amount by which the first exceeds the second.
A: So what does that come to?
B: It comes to 86.9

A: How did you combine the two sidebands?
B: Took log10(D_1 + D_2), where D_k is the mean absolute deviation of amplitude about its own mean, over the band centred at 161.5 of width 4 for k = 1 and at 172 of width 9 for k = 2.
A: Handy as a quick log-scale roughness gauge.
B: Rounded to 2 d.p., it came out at 0.71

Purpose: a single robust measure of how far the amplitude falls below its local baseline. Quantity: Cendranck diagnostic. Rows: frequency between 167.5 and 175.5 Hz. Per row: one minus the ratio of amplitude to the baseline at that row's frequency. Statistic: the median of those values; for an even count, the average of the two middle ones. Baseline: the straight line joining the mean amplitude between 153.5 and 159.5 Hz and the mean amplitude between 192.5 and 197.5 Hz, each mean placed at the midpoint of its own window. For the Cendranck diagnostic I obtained -0.028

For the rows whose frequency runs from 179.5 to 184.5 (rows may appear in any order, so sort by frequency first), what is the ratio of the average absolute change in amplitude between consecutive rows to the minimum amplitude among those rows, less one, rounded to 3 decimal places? -0.967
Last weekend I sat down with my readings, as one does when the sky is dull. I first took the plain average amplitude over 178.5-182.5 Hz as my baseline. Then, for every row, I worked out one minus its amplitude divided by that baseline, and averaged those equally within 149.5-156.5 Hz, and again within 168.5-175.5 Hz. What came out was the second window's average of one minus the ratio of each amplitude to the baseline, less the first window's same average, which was -0.12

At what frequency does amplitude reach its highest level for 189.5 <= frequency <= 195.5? 195.0 Hz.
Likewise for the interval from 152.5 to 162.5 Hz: 157.0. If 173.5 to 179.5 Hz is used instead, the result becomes 175.0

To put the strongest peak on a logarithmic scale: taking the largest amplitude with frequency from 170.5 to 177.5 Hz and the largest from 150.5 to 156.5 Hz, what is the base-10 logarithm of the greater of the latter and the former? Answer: 1.93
